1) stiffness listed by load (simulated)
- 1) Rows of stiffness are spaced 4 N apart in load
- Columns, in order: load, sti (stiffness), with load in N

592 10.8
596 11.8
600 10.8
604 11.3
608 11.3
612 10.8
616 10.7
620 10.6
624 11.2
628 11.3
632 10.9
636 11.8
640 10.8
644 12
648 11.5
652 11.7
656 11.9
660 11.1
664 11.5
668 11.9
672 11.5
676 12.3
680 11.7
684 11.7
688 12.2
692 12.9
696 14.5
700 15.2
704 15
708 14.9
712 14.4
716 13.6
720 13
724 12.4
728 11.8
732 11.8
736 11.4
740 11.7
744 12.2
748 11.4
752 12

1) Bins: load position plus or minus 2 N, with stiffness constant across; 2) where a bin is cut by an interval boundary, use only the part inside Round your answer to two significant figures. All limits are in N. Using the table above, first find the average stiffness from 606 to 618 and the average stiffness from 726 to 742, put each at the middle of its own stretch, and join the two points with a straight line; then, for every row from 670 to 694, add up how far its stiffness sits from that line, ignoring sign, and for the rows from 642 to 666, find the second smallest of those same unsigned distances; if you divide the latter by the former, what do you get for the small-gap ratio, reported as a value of 0.060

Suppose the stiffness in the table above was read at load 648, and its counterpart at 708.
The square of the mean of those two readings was 174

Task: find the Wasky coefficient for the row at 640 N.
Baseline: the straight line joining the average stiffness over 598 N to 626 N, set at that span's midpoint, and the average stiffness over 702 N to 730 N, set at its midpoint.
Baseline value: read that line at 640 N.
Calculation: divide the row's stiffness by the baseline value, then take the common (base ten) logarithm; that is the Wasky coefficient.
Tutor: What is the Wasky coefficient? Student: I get -0.033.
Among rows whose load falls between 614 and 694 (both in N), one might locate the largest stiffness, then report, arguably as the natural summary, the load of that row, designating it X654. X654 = 692 N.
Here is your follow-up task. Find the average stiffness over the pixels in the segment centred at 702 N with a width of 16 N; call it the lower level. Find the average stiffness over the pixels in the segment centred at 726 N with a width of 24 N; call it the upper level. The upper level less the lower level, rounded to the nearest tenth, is -2.6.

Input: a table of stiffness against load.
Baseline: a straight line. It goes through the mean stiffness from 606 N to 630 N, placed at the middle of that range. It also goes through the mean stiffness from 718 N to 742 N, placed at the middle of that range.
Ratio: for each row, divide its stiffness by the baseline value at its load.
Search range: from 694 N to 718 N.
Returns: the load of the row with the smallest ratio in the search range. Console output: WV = 716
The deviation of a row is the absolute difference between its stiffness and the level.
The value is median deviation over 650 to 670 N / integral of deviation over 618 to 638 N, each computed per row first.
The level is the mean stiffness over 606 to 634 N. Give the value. 0.10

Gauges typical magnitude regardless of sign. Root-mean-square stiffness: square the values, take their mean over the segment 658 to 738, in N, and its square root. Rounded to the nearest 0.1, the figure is 12.8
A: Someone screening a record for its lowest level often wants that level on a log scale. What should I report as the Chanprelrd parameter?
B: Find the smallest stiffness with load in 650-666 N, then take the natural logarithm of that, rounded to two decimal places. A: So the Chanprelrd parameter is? 2.41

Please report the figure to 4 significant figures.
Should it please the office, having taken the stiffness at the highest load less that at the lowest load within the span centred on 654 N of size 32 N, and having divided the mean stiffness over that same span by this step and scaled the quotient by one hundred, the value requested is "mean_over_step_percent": 1050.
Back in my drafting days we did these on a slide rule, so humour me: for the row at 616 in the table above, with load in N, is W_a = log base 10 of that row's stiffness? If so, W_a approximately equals 1.03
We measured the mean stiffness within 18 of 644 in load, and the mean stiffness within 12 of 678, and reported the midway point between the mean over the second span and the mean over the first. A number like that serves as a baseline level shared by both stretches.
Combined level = 11.7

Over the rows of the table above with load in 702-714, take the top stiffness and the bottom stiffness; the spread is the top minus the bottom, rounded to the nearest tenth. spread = 0.6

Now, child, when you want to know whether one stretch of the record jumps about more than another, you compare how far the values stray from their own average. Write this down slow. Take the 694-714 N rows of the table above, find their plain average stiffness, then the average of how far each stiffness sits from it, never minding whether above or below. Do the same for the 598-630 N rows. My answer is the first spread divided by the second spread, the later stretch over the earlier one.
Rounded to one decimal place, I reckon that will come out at 1.0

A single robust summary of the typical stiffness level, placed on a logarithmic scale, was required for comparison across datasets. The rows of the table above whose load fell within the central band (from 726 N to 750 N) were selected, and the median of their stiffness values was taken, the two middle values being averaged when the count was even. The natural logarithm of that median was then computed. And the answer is 2.46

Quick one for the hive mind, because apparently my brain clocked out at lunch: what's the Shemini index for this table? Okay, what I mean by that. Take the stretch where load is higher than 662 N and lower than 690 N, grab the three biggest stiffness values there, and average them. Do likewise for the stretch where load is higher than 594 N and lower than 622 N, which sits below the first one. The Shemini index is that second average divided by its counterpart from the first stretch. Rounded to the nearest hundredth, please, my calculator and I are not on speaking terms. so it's 0.95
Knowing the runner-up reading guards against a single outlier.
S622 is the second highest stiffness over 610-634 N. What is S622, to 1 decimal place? 11.2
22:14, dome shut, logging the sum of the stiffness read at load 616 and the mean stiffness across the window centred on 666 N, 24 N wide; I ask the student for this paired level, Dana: 22.4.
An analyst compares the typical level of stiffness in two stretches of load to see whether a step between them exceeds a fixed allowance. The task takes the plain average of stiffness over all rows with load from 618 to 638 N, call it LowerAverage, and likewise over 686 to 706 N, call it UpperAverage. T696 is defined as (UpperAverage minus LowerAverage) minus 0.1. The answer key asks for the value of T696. 2.7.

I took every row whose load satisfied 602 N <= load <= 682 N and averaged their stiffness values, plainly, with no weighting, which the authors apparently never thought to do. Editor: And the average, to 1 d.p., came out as 11.4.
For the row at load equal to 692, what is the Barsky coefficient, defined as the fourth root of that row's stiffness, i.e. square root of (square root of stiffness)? 1.895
